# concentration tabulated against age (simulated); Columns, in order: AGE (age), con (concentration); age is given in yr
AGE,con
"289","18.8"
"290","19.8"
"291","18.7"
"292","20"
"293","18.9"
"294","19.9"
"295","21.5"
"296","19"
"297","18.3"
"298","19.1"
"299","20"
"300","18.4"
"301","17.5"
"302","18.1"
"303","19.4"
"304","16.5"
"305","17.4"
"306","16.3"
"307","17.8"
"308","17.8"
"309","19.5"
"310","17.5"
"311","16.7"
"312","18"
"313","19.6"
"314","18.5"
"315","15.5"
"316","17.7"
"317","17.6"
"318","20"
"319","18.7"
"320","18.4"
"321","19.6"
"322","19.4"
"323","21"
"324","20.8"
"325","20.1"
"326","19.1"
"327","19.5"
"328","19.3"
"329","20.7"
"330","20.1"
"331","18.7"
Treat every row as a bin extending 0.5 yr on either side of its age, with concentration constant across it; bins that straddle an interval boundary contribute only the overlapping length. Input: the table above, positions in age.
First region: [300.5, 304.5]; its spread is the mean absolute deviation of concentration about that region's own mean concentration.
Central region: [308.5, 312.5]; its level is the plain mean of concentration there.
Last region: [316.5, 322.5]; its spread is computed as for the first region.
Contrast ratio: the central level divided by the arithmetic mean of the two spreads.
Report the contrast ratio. 23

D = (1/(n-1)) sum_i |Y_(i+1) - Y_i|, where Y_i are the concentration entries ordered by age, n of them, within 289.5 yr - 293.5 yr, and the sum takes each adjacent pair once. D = 1.17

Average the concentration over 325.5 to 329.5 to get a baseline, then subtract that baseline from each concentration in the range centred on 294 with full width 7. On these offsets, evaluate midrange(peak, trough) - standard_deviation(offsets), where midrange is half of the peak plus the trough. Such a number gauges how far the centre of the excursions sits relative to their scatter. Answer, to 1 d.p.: -0.8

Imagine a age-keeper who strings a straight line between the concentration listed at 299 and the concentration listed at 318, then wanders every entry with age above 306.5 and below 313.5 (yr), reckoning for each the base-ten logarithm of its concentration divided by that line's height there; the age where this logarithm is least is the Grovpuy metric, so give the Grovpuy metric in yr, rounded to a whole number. 311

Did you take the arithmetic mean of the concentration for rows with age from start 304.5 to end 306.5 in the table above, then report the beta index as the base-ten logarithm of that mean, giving 1.23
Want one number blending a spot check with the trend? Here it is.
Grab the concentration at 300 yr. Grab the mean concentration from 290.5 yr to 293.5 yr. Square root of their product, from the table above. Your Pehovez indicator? 18.8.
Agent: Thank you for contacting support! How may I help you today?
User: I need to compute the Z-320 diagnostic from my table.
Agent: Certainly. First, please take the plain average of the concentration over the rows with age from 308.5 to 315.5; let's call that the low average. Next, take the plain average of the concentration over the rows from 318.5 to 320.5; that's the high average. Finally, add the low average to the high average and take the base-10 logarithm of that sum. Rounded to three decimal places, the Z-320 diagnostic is 1.562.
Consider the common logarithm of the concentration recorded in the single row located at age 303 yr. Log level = 1.29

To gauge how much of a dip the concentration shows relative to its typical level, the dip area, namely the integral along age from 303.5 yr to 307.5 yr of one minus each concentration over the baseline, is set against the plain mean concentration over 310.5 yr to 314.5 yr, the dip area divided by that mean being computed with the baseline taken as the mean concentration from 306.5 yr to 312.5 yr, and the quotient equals 0.011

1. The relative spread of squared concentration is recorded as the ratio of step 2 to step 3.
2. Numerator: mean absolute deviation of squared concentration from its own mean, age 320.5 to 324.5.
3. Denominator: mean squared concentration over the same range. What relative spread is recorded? 0.069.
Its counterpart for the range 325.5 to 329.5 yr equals 0.054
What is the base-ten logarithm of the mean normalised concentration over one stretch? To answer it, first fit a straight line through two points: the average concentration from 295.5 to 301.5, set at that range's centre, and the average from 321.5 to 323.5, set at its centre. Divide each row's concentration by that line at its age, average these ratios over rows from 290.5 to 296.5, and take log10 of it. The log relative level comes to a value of 0.029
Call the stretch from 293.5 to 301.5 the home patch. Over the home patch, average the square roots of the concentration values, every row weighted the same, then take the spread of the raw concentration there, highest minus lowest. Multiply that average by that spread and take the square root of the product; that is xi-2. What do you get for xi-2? 4.2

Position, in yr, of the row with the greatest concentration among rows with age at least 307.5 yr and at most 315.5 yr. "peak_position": 313 yr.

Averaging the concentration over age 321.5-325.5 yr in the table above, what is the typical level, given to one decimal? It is 20.3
